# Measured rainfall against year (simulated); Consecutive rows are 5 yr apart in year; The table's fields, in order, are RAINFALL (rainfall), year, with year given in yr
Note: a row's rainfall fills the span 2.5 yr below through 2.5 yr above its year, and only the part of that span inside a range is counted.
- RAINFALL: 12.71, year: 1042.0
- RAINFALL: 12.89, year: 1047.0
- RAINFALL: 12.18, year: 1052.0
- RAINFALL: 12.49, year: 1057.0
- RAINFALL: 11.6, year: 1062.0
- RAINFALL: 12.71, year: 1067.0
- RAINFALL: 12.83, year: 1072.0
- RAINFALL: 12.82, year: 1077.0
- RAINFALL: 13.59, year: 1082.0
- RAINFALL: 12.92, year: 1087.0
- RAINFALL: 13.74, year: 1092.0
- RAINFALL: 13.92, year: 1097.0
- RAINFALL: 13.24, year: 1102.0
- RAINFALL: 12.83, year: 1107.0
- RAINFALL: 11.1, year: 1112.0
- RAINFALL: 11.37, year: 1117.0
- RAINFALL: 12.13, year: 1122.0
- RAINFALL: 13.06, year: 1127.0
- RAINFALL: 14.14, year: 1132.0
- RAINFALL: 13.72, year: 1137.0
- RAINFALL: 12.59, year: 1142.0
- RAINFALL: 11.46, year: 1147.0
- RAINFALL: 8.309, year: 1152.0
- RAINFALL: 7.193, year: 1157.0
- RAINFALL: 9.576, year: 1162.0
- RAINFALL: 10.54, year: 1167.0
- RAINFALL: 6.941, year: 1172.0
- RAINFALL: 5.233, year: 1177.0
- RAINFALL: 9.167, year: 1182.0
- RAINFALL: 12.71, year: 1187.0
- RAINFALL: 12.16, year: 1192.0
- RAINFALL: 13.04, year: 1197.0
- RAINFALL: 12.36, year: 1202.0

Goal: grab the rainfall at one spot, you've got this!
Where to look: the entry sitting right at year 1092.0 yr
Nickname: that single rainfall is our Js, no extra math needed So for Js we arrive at 13.74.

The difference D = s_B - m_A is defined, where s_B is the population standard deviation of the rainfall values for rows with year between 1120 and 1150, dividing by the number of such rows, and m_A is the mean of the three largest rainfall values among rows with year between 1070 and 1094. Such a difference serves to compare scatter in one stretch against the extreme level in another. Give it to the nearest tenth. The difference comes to -12.5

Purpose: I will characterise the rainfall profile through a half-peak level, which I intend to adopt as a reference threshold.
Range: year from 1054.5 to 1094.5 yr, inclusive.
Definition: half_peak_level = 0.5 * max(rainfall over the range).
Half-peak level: 6.87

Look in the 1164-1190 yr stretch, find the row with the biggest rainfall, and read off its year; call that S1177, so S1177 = 1187.0 yr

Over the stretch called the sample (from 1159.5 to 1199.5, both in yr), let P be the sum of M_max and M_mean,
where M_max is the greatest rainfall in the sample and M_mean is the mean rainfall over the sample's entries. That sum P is 23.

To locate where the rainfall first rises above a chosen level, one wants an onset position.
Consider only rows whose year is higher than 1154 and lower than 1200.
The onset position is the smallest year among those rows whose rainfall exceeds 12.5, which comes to 1187.0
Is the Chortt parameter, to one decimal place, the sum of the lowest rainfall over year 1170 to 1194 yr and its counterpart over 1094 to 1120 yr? 16.3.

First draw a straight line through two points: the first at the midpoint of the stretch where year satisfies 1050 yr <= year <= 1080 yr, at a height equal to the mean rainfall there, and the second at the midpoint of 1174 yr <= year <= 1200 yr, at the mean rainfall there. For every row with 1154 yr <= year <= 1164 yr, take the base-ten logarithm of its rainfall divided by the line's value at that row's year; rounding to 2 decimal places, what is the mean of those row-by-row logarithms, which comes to -0.12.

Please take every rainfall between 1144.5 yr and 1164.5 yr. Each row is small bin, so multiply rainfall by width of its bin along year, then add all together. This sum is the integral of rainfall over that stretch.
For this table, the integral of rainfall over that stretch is 183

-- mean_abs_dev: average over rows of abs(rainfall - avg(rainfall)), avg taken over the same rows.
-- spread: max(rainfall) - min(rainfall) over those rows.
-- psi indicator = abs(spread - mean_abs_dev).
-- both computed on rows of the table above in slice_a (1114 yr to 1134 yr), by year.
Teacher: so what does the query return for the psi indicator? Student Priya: 1.8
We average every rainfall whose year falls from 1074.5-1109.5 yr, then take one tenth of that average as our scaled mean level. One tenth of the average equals 1.33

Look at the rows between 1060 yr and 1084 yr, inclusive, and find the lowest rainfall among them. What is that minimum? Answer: 11.6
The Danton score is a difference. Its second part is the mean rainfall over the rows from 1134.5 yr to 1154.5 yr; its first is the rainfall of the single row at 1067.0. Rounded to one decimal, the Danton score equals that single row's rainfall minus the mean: 1.2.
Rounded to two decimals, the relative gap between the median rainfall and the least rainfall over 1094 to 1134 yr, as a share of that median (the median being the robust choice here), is 0.14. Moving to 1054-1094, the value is 0.10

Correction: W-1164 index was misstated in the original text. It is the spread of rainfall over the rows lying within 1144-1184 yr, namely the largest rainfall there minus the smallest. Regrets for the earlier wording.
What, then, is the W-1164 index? 6.2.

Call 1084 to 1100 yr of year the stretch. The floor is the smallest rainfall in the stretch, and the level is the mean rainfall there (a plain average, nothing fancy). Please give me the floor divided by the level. 0.96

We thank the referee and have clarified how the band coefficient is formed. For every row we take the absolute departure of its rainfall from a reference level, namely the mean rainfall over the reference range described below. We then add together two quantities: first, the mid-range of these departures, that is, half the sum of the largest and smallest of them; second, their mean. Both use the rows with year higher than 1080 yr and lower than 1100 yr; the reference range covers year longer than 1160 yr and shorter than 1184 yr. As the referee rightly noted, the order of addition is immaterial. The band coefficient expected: 10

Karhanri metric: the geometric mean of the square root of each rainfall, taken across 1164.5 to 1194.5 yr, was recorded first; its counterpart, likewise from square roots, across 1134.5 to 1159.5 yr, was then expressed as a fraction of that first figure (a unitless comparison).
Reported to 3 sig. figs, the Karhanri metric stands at 1.07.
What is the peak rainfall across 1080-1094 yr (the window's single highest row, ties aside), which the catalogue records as 13.74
